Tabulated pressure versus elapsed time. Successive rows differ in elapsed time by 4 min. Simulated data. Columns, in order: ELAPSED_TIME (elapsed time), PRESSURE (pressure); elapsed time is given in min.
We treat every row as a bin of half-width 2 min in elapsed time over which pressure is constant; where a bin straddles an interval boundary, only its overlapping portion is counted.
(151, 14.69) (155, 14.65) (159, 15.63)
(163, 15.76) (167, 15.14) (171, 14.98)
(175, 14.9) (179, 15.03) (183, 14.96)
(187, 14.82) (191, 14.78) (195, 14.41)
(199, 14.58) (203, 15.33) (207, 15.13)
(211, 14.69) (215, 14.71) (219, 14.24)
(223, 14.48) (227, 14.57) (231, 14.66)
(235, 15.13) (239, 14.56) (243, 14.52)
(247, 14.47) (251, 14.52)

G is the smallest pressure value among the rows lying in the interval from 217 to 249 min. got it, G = 14.24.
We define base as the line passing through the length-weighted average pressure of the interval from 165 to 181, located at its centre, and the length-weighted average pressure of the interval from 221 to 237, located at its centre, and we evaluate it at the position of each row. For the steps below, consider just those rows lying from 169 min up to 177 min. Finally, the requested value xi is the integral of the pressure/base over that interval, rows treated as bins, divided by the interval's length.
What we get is 1.00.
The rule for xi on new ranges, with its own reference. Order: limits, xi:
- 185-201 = 0.98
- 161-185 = 1.01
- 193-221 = 0.99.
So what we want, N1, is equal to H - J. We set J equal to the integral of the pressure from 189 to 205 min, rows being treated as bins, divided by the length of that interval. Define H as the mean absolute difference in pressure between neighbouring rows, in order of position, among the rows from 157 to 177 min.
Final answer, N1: -14.5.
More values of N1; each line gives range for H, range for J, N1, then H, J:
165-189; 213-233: -14.4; 0.12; 14.5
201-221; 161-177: -14.9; 0.28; 15.2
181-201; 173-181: -14.8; 0.18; 15.0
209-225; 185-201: -14.4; 0.24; 14.6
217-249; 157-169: -15.3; 0.22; 15.5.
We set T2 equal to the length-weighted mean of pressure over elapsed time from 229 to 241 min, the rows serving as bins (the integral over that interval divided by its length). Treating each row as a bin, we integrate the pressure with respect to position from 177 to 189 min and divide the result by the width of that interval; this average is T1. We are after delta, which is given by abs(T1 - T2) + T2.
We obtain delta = 14.9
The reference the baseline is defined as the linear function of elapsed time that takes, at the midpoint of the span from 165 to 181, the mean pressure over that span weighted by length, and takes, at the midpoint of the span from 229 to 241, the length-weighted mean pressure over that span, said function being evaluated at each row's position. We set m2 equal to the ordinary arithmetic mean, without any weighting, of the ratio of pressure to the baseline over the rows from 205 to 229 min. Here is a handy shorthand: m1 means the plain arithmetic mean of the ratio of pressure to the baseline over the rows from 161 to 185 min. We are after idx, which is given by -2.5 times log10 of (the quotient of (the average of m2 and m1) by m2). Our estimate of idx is -0.012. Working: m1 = 1.01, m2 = 0.986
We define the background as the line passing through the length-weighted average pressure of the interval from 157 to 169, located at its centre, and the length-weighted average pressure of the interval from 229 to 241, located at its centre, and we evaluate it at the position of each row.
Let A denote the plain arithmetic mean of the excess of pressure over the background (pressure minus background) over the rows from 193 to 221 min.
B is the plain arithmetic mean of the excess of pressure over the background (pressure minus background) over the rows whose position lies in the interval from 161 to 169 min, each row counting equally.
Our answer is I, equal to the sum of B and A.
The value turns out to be -0.38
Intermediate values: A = -0.34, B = -0.04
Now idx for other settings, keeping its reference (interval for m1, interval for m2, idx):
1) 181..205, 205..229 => -0.003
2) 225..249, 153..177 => 0.009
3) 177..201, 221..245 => 0.002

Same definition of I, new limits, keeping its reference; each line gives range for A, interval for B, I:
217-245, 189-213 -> -0.54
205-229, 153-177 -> -0.64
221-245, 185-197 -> -0.71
